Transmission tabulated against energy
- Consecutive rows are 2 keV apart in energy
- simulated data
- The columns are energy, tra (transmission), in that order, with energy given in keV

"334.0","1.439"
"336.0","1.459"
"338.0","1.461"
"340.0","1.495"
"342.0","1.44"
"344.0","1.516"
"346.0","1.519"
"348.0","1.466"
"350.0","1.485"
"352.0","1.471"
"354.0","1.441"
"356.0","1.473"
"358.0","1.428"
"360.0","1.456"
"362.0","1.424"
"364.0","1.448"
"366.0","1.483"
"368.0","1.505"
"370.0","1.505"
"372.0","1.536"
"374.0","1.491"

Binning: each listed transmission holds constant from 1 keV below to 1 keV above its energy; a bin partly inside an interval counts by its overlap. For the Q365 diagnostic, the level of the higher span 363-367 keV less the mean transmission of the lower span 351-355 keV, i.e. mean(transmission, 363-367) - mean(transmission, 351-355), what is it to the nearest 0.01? 0.01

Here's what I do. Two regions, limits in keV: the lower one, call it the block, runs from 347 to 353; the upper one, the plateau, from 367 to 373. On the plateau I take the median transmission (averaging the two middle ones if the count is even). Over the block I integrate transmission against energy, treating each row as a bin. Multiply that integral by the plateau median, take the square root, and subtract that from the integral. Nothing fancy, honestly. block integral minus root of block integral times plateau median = 5.20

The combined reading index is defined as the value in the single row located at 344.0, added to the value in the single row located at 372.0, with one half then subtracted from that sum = 2.55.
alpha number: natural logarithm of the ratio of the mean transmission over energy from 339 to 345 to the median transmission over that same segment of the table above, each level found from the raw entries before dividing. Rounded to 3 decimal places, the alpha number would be -0.008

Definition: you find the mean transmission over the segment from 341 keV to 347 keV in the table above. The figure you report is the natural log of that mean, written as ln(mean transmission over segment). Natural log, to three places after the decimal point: 0.400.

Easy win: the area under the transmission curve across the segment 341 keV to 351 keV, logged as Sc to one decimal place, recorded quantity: 14.9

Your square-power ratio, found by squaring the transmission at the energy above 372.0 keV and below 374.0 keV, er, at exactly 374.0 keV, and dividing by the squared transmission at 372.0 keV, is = 0.94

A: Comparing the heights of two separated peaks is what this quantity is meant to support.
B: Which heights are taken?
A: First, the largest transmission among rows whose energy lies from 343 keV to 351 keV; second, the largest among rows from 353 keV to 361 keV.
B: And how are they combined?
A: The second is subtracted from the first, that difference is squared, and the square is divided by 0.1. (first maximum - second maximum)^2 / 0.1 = 0.021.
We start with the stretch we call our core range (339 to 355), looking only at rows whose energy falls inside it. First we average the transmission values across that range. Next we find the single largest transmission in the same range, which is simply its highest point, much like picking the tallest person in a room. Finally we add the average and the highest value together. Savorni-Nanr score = 3.00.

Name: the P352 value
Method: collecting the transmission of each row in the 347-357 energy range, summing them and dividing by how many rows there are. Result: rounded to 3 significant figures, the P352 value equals 1.47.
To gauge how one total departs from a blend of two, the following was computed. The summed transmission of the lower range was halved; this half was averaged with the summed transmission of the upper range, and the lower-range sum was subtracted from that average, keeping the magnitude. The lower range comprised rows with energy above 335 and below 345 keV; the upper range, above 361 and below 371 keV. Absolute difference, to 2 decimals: 1.85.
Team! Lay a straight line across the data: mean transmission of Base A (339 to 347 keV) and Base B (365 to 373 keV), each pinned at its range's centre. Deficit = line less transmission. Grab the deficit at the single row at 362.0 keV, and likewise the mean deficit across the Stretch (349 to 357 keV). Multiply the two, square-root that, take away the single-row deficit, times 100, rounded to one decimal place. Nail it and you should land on -3.0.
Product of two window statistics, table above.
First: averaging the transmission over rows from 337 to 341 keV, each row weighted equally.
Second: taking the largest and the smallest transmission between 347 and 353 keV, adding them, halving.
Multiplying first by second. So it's 2.181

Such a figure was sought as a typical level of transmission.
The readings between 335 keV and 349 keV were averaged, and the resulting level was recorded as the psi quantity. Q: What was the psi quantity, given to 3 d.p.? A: 1.479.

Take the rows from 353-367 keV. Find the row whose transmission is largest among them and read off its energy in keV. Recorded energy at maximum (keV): 366.0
